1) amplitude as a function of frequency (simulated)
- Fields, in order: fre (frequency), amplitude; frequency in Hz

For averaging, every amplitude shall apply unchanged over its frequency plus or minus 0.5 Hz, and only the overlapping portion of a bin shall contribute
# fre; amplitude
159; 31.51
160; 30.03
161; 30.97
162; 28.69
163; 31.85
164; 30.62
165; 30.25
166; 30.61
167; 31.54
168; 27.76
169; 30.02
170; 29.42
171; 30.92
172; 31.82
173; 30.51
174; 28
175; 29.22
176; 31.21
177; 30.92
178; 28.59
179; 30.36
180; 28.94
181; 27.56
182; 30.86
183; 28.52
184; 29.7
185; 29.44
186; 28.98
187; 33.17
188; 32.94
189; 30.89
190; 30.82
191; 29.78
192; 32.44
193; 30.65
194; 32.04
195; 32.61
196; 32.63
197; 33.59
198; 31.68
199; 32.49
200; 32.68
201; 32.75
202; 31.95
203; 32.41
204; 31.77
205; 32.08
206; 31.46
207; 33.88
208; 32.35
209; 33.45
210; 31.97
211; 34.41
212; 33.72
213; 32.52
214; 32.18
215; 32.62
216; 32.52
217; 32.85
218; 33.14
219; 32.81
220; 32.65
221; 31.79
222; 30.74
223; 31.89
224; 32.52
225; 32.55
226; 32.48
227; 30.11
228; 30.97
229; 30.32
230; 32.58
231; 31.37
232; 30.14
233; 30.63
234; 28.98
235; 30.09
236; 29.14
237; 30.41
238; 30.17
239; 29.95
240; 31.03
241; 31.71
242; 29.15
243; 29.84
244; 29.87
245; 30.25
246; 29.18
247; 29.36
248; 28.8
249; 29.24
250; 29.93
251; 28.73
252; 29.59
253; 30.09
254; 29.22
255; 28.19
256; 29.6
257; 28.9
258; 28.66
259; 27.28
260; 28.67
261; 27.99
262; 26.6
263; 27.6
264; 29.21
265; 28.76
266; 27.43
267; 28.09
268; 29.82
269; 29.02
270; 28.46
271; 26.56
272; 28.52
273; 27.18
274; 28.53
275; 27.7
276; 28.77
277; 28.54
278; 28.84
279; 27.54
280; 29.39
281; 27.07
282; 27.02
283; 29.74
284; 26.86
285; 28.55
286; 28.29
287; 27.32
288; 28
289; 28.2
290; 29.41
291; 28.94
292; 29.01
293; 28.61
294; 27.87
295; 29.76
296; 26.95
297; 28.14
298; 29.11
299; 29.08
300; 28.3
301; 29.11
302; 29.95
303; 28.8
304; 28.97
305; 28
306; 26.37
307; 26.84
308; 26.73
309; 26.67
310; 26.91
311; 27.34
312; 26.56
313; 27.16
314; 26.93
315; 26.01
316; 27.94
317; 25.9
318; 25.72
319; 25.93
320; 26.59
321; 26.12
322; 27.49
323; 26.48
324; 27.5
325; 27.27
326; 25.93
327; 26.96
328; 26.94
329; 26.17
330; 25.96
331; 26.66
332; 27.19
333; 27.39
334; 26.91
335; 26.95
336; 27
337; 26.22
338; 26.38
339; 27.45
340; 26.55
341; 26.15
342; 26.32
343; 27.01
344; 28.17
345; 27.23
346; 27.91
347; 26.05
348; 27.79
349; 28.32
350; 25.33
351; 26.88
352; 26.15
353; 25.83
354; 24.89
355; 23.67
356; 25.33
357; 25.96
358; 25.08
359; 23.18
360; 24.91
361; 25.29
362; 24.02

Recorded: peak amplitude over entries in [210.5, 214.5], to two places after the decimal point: 34.41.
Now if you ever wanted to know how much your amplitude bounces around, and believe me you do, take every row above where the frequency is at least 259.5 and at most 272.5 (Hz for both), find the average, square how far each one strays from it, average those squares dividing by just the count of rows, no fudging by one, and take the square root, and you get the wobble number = 0.93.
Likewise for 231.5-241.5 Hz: 0.77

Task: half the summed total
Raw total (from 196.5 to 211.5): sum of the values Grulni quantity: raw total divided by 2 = 244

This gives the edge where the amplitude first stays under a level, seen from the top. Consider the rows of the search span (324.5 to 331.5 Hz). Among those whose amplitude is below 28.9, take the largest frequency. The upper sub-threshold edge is 331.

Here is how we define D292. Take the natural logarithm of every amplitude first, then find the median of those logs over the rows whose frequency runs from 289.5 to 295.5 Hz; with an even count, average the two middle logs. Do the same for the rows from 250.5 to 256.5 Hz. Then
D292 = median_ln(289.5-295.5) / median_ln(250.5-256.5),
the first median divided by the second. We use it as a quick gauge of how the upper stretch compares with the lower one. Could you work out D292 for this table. 0.996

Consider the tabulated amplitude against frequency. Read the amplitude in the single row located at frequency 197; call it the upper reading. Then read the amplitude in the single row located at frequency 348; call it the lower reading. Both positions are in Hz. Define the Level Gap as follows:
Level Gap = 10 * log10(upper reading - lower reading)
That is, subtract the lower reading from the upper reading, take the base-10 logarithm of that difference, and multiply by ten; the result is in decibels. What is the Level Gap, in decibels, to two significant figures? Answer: 7.6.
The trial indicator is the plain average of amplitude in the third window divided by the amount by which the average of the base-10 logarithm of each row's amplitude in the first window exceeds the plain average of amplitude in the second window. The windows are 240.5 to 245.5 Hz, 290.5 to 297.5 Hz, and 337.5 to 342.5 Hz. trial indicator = -0.98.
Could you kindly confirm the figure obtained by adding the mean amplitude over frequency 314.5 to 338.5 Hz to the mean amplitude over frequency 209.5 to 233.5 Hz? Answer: 59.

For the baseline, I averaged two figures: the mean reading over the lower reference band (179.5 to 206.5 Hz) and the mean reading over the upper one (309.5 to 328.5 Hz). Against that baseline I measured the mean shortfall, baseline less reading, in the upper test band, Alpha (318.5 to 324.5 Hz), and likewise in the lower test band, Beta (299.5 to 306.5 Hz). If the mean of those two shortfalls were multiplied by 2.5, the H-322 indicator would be 4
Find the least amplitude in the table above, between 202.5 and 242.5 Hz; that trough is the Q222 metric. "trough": 28.98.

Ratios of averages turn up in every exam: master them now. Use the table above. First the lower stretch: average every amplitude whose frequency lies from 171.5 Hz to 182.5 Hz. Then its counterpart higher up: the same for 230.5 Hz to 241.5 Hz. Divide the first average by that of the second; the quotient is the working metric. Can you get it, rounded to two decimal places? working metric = 0.98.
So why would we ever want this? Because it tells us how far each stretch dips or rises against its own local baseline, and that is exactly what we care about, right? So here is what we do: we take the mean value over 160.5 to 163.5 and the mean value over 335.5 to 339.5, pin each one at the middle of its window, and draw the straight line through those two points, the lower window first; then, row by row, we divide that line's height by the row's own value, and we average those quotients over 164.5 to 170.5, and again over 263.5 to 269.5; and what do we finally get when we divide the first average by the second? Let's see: 1.03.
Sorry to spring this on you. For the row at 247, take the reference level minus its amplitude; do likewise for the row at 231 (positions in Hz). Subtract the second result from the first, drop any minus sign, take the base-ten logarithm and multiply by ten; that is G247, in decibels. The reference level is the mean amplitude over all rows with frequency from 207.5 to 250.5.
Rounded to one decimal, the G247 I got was 3.0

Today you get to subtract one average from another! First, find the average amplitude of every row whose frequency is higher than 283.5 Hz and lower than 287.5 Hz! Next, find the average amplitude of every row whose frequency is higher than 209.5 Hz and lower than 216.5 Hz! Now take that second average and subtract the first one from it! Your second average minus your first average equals 5.1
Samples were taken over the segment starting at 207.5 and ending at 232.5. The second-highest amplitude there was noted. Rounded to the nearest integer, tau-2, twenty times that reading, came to 674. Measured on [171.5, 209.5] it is 672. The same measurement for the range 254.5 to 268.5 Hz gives 592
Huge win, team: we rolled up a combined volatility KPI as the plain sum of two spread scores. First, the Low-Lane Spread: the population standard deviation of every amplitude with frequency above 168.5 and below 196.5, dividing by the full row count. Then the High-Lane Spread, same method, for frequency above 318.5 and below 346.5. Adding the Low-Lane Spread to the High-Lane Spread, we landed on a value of 2.11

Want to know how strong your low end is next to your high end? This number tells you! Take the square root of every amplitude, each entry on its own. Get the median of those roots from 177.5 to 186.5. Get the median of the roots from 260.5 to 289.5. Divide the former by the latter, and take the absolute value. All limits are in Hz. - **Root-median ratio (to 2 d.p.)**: 1.01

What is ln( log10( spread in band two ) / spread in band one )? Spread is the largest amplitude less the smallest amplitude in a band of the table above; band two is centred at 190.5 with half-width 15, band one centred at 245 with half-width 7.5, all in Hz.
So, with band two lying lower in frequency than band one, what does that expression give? -1.3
